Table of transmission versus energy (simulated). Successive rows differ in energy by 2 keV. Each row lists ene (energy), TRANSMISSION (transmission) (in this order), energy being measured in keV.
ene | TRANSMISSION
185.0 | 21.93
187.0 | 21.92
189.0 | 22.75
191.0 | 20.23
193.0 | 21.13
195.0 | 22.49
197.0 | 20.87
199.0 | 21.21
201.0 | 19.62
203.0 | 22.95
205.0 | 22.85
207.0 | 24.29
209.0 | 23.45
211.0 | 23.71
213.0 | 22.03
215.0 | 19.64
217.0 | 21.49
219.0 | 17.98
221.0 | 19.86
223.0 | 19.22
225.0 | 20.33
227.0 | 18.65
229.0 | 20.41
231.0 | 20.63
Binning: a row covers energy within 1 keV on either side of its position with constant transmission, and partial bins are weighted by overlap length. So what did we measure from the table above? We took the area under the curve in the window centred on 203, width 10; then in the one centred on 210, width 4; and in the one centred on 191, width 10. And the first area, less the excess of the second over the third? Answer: 345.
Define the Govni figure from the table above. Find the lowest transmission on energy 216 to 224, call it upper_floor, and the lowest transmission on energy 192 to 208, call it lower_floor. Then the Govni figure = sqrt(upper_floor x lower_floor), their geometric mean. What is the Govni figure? 18.8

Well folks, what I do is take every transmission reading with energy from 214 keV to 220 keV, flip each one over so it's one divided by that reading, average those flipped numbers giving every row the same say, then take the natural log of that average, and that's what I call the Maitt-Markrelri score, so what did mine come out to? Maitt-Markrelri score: -2.98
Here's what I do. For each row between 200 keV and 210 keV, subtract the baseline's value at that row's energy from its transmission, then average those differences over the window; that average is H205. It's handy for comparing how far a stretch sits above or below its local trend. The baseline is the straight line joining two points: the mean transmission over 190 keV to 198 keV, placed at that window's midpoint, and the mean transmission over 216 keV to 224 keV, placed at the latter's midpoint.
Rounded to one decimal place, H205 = 2.1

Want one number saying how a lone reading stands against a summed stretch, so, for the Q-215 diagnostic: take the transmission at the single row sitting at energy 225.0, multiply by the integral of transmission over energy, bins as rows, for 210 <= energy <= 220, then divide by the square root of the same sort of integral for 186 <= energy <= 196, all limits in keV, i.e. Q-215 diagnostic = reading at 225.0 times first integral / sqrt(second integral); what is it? 289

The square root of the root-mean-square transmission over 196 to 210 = 4.71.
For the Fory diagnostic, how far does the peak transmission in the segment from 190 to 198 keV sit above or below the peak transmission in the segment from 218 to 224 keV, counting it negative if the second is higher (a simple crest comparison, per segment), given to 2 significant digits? 2.6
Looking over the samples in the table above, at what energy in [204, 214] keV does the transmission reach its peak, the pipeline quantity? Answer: 207.0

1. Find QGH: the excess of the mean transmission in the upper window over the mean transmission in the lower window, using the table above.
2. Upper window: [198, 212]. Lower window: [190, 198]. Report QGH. 1.4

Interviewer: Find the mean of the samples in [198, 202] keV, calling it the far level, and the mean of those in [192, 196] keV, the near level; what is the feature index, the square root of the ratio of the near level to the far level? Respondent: 1.03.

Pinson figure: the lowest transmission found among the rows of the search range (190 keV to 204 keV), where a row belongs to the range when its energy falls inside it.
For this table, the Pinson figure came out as 19.62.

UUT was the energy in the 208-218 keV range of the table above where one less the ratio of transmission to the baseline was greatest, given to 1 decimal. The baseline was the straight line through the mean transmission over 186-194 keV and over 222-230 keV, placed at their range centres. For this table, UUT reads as 215.0 keV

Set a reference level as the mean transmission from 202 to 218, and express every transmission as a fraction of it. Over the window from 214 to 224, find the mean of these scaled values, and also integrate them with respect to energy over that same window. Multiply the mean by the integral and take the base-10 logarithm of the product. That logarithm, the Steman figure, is 0.9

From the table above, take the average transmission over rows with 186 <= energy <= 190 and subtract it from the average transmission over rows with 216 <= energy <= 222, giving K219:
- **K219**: -2.6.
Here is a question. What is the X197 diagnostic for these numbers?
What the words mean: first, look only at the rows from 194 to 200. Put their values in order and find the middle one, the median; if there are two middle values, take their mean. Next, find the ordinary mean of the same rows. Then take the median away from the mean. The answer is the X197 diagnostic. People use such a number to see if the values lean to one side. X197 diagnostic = 0.31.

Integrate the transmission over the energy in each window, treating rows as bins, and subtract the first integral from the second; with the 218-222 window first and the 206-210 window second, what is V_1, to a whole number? 20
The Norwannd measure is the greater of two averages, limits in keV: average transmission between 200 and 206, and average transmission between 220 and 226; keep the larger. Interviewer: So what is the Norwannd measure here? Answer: 21.8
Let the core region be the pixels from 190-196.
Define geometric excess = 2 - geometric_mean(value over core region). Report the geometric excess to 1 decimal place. -19.3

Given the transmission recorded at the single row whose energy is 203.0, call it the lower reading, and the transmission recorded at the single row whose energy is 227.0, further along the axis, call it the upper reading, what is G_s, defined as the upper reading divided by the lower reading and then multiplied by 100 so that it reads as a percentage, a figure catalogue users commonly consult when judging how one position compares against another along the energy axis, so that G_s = 81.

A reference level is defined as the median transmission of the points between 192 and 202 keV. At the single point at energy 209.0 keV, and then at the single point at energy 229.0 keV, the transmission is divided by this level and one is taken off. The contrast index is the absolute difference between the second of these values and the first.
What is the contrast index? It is 0.14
